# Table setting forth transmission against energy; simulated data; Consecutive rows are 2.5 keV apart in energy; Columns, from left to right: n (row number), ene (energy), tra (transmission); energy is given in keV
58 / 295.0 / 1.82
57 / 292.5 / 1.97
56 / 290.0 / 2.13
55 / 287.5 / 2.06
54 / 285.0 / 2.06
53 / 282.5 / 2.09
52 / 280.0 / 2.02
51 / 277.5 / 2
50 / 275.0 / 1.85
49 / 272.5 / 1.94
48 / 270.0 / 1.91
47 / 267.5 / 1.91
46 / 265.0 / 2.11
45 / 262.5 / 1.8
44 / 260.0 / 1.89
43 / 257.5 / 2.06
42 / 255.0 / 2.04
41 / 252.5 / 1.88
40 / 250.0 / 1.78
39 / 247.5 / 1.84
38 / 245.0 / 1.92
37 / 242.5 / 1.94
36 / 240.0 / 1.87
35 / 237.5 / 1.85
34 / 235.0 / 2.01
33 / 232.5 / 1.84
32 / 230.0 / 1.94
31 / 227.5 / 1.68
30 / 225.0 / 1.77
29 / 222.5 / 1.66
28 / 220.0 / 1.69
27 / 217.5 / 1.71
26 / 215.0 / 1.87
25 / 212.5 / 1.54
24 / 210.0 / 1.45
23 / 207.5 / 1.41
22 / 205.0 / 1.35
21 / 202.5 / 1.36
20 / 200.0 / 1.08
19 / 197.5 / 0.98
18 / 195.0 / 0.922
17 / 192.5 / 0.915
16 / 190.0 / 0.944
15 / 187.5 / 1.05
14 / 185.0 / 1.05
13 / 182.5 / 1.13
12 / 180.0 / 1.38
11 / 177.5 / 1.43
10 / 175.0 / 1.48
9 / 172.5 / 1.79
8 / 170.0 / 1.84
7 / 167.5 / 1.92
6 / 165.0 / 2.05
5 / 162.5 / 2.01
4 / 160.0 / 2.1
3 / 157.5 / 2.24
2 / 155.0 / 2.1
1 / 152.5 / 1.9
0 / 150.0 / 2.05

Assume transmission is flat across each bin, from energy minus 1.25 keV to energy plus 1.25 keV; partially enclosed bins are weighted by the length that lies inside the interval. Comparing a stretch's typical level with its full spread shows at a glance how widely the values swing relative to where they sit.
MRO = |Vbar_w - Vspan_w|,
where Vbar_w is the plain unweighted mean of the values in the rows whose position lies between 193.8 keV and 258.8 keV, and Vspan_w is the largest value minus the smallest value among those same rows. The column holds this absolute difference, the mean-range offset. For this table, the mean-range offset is 0.53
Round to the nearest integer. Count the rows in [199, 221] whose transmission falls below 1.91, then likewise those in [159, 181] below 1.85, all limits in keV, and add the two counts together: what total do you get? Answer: 14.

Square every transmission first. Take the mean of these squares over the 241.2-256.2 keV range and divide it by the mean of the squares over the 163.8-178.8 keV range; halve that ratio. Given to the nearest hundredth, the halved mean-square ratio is 0.58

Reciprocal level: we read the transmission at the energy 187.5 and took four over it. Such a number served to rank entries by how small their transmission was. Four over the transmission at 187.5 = 3.8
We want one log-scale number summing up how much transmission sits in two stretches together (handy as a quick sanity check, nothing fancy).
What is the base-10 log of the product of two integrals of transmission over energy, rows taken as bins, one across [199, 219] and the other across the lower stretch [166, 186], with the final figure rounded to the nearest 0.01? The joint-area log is 2.95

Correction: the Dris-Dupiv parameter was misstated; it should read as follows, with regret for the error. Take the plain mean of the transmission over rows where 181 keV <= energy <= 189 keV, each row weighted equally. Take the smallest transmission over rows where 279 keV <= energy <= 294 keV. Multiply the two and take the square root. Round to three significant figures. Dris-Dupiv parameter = 1.46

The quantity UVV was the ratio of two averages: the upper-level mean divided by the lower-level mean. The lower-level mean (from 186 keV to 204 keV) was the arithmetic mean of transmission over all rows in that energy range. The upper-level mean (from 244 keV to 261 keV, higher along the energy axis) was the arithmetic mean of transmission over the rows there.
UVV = 1.8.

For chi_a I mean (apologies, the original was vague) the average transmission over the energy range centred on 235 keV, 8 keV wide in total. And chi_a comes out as 1.90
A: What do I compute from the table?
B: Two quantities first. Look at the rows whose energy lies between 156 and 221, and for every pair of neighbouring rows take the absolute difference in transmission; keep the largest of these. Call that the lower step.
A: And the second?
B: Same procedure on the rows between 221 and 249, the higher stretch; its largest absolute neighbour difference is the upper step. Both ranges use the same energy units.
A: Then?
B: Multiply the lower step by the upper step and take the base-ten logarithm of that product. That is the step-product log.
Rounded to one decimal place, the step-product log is -1.1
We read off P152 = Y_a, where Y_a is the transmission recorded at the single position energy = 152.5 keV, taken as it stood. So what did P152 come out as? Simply 1.9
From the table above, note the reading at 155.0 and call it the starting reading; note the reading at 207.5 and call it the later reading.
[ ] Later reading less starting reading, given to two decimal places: -0.69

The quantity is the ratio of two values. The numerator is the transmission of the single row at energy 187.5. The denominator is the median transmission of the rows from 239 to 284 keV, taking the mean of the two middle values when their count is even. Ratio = 0.55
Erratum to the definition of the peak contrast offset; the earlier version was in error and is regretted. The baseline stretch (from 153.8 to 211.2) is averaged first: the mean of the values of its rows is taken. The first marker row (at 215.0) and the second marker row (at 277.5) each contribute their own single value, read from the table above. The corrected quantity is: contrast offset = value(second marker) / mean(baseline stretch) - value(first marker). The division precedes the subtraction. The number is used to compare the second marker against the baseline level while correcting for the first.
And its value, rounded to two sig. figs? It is -0.52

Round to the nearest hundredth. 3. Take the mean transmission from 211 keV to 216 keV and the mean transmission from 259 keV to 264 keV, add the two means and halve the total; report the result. 1.77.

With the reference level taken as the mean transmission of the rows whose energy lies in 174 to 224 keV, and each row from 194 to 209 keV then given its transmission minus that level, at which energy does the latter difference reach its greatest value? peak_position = 207.5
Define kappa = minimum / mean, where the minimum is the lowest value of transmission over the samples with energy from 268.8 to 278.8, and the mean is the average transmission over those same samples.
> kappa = 0.961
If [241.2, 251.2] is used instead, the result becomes 0.952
